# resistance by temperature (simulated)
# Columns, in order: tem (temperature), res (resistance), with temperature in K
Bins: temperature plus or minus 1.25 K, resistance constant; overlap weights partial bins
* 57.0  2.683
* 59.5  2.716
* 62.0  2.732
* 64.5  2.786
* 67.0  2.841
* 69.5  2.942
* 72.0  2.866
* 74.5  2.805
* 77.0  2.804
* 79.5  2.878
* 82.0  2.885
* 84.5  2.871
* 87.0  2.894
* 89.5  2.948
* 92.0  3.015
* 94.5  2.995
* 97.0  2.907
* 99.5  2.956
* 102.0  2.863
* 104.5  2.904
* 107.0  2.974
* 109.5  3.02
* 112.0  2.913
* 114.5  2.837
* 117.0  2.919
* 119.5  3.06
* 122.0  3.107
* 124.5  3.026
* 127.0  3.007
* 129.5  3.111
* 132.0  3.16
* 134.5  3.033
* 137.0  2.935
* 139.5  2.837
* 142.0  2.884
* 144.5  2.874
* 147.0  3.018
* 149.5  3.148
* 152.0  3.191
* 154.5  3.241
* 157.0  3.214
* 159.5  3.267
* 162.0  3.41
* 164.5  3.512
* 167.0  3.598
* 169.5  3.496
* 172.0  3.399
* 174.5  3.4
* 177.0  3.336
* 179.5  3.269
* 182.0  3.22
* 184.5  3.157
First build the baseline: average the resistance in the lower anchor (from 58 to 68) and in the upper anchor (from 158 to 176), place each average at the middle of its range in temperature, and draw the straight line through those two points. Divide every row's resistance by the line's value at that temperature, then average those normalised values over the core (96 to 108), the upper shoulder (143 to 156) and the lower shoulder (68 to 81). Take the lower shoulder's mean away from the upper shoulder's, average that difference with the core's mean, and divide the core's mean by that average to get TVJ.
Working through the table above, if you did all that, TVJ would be 2.17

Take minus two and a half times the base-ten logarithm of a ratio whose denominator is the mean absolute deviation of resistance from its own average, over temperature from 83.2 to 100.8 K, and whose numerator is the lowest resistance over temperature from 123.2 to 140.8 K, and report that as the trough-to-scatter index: -4.55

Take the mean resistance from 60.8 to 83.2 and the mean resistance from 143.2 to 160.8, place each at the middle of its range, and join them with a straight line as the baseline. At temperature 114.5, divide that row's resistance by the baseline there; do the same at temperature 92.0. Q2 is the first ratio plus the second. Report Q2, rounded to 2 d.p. 1.98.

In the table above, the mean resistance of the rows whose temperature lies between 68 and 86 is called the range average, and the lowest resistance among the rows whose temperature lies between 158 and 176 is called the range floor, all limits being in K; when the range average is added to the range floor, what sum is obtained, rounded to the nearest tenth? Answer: 6.1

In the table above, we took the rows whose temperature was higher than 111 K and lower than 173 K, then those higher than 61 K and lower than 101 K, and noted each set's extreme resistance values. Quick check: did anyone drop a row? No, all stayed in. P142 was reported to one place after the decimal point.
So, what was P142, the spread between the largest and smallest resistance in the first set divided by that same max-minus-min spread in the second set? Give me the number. 2.7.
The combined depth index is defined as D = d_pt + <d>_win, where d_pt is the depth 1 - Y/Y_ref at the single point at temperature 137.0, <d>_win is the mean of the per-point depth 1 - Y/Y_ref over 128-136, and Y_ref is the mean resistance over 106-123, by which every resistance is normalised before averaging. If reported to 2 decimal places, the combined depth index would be -0.03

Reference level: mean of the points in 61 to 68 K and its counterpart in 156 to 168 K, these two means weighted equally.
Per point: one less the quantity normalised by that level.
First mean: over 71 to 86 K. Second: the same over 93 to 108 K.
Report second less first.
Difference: -0.026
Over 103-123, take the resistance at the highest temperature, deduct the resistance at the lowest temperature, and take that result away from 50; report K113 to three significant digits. 49.8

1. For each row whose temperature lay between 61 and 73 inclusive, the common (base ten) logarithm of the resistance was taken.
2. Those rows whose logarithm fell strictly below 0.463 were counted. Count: 4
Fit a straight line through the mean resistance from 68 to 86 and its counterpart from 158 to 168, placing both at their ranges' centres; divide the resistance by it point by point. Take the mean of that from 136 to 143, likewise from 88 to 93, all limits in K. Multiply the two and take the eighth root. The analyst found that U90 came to 0.9849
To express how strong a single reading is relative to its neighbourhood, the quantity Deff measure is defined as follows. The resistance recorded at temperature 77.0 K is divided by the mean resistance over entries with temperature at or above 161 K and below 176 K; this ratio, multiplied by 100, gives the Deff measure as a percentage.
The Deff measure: 81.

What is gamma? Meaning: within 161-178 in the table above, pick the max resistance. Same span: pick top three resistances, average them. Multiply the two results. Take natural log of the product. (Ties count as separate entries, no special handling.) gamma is 2.54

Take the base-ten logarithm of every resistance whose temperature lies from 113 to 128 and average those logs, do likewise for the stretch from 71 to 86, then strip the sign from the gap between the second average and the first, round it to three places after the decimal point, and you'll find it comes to 0.021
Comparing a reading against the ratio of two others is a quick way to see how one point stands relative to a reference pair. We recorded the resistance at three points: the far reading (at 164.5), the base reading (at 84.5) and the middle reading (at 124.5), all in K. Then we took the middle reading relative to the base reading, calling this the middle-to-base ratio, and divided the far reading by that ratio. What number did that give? 3.33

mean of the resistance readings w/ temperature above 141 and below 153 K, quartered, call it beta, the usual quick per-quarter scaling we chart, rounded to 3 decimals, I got 0.756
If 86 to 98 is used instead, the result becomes 0.738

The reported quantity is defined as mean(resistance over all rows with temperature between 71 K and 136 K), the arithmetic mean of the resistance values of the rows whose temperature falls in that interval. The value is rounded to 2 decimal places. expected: 2.95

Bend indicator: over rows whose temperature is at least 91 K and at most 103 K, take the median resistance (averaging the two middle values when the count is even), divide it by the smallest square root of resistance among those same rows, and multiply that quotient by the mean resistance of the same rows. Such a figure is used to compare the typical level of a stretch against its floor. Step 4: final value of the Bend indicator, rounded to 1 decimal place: 5.1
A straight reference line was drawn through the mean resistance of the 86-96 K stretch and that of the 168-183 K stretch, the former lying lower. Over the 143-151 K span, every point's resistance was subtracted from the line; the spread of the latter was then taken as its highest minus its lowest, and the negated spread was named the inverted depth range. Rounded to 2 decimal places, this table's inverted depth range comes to -0.25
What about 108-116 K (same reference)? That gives -0.21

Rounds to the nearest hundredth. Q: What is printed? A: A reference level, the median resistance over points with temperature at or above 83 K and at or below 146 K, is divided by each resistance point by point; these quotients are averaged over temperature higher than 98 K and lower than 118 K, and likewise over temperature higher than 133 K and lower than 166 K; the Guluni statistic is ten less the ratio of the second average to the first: 9.06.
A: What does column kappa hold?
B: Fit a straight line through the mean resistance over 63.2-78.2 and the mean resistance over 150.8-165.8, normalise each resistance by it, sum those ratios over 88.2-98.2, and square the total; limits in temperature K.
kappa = 16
